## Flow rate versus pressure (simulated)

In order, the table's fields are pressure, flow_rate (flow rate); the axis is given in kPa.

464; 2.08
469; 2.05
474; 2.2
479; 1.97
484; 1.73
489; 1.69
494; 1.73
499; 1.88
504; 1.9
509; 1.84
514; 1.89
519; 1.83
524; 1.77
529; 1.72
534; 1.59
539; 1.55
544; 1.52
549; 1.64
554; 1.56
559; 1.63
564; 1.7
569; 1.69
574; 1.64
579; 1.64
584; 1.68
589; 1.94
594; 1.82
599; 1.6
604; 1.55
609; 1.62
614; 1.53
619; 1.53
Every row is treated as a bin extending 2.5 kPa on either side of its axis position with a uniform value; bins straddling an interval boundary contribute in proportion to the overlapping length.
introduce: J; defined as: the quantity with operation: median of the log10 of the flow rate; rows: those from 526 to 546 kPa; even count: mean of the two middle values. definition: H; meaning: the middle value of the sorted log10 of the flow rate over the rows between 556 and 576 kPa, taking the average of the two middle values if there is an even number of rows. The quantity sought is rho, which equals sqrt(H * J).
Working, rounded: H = 0.22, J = 0.196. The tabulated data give 0.208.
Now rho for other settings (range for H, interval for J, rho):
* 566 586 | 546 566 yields 0.217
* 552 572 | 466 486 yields 0.258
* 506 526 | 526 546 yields 0.227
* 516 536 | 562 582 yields 0.231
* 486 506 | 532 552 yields 0.224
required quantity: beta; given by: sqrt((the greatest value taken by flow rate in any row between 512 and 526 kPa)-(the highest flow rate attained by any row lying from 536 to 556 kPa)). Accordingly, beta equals 0.50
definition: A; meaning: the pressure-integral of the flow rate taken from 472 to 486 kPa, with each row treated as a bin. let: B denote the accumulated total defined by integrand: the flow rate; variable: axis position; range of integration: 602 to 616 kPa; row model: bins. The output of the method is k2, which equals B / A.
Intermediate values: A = 27.5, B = 22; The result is 0.798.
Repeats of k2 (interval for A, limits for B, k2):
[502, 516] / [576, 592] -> 1.068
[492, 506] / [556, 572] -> 1.037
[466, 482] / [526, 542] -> 0.786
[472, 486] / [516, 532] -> 1.029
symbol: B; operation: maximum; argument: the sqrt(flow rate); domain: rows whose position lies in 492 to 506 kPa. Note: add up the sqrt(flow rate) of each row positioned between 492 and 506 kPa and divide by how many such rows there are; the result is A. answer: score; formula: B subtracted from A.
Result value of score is -0.02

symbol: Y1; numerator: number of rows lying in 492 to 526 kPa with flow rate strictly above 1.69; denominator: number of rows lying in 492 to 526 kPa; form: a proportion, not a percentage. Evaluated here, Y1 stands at 1.0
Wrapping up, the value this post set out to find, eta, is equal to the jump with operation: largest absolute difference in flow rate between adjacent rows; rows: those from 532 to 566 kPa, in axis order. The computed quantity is 0.12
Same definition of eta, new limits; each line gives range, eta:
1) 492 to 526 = 0.15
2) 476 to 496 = 0.24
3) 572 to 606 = 0.26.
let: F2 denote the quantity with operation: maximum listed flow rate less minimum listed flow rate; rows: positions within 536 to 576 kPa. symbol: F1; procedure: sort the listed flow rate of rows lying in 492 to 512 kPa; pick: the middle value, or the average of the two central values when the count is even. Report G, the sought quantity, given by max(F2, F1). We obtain 1.86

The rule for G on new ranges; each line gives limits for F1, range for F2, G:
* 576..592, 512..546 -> 1.68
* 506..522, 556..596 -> 1.84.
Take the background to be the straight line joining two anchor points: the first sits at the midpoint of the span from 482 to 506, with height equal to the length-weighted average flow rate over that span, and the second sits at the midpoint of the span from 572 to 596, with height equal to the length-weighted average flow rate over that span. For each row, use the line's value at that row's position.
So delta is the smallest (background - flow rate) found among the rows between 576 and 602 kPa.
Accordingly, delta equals -0.20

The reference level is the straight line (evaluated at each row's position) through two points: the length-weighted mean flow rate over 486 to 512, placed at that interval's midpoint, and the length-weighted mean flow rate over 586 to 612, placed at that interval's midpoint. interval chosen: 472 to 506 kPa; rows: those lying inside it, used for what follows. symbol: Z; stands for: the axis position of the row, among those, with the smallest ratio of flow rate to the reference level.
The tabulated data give 489 kPa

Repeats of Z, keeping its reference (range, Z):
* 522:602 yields 544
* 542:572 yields 544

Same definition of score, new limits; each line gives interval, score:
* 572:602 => -0.08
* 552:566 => -0.03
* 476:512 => -0.05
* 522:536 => -0.03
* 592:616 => -0.08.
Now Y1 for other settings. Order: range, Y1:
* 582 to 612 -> 0.3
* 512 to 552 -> 0.5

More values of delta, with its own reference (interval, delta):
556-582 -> 0.05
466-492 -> -0.41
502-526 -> -0.12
